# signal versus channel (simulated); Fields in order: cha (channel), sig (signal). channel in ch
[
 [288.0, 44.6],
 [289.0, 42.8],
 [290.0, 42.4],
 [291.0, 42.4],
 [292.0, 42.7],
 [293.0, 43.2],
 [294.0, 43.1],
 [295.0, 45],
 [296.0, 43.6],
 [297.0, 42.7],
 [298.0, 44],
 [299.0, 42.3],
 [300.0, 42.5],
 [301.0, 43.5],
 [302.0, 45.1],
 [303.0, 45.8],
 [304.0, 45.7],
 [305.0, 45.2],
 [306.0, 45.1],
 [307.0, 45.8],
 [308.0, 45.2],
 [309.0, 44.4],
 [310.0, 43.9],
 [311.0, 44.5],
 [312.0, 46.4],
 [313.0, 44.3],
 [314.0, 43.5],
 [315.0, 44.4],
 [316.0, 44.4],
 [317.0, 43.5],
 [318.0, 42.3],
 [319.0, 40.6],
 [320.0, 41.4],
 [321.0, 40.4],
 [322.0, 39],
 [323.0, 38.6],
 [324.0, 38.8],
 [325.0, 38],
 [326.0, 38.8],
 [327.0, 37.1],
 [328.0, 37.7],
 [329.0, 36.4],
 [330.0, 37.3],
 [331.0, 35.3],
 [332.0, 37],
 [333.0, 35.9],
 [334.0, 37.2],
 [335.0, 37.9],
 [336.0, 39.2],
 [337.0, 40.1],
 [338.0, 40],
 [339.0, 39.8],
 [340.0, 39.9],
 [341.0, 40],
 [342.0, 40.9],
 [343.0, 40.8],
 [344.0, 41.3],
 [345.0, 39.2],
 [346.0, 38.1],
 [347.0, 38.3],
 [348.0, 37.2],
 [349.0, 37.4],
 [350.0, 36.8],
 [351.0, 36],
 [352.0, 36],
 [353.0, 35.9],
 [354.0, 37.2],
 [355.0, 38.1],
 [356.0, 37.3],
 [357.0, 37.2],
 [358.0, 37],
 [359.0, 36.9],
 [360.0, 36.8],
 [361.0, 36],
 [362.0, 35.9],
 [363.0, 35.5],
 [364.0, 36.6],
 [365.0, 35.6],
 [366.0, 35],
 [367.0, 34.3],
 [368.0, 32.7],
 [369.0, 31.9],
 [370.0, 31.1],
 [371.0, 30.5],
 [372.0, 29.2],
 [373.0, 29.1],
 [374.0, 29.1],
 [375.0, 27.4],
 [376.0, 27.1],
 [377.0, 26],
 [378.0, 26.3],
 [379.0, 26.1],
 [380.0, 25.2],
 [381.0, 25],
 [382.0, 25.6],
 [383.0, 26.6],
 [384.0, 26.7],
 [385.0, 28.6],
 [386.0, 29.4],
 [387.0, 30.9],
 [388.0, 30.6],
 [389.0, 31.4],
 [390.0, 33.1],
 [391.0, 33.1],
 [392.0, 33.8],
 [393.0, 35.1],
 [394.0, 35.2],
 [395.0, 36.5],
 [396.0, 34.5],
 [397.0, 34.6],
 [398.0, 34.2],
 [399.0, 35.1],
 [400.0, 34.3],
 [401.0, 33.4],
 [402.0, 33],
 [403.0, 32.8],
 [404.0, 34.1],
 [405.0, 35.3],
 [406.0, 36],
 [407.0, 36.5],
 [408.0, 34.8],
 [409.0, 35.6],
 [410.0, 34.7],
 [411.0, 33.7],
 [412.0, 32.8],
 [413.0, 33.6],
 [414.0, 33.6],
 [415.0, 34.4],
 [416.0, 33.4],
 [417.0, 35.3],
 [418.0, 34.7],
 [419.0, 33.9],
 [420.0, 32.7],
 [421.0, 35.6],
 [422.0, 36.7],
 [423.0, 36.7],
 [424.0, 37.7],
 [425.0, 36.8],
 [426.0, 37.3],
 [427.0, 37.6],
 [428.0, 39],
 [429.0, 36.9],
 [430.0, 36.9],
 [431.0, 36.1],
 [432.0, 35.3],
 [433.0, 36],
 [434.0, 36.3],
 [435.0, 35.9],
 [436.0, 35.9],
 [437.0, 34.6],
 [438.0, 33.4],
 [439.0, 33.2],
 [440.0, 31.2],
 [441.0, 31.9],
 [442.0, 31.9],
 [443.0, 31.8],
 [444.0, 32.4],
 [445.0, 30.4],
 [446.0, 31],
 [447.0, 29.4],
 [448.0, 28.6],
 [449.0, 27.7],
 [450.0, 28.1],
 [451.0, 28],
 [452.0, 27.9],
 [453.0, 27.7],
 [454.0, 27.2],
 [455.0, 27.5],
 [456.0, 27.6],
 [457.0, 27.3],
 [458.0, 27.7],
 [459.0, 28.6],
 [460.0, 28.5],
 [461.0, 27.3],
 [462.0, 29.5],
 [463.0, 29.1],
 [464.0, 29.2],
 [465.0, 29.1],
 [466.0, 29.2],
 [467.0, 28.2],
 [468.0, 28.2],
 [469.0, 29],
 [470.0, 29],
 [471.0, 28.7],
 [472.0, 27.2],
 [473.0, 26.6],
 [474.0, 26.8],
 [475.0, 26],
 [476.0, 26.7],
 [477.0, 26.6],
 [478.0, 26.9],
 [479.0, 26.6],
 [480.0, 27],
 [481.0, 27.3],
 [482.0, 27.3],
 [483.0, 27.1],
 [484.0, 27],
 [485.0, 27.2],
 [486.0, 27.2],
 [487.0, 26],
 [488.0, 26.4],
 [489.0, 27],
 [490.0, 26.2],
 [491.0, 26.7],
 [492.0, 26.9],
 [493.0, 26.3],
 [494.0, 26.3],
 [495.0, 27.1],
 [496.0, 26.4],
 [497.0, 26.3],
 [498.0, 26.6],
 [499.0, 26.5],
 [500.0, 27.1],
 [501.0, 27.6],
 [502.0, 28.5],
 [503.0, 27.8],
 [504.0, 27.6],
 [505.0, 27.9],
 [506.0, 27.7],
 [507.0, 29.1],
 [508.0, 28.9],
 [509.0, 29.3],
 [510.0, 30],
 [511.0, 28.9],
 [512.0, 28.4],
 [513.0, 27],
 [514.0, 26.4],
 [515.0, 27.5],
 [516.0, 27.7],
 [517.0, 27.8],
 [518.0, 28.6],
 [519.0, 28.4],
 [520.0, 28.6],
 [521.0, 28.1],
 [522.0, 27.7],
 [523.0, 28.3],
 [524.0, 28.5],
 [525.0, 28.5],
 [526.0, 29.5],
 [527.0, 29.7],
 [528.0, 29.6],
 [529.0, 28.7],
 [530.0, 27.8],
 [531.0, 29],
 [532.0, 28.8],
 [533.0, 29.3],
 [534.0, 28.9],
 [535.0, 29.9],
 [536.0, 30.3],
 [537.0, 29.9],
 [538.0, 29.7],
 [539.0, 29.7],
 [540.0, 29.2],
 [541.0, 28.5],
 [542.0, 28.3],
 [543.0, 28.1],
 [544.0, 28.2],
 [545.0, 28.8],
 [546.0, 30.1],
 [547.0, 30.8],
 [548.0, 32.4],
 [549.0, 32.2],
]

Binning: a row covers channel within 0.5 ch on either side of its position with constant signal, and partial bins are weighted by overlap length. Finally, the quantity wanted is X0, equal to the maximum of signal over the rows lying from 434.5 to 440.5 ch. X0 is 35.9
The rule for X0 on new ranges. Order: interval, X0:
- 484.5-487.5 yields 27.2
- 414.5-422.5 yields 36.7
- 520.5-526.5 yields 29.5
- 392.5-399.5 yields 36.5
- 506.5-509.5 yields 29.3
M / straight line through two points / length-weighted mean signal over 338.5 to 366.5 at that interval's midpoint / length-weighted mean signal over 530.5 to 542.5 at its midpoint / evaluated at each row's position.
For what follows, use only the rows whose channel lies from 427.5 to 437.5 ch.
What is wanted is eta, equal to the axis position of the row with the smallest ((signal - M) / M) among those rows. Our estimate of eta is 437.0 ch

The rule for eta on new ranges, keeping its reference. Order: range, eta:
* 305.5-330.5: 329.0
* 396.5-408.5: 403.0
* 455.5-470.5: 457.0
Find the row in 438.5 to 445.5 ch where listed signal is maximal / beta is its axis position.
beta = 439.0 ch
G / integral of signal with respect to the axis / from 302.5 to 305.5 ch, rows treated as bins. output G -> 137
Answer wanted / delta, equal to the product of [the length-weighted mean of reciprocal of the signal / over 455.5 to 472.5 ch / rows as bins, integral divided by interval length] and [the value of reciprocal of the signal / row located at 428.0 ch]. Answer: 0.0009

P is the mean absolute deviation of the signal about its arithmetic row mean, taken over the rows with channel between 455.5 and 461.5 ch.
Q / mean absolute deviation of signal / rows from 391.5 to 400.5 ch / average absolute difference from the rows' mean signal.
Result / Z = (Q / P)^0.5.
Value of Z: 1.1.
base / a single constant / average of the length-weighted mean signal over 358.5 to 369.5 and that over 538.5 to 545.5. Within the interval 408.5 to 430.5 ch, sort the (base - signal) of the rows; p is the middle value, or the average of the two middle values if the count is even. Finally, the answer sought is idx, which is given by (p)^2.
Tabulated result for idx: 12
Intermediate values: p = -3.5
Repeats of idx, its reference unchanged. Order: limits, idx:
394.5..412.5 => 7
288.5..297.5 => 118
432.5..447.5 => 0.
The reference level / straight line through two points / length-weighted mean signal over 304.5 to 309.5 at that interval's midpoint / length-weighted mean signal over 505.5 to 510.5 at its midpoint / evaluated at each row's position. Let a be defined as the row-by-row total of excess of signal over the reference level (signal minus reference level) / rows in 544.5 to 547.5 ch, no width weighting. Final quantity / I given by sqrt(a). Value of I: 3.4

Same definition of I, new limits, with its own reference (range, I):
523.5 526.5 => 1.9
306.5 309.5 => 0.5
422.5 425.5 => 2.0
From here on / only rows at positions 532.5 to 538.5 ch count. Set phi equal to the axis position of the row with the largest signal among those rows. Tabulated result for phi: 536.0 ch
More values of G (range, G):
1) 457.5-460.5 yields 85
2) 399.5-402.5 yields 101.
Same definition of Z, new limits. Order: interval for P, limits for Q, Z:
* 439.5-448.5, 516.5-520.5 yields 0.5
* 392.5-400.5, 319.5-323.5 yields 1.4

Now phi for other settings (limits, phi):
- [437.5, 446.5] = 438.0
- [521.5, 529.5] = 527.0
